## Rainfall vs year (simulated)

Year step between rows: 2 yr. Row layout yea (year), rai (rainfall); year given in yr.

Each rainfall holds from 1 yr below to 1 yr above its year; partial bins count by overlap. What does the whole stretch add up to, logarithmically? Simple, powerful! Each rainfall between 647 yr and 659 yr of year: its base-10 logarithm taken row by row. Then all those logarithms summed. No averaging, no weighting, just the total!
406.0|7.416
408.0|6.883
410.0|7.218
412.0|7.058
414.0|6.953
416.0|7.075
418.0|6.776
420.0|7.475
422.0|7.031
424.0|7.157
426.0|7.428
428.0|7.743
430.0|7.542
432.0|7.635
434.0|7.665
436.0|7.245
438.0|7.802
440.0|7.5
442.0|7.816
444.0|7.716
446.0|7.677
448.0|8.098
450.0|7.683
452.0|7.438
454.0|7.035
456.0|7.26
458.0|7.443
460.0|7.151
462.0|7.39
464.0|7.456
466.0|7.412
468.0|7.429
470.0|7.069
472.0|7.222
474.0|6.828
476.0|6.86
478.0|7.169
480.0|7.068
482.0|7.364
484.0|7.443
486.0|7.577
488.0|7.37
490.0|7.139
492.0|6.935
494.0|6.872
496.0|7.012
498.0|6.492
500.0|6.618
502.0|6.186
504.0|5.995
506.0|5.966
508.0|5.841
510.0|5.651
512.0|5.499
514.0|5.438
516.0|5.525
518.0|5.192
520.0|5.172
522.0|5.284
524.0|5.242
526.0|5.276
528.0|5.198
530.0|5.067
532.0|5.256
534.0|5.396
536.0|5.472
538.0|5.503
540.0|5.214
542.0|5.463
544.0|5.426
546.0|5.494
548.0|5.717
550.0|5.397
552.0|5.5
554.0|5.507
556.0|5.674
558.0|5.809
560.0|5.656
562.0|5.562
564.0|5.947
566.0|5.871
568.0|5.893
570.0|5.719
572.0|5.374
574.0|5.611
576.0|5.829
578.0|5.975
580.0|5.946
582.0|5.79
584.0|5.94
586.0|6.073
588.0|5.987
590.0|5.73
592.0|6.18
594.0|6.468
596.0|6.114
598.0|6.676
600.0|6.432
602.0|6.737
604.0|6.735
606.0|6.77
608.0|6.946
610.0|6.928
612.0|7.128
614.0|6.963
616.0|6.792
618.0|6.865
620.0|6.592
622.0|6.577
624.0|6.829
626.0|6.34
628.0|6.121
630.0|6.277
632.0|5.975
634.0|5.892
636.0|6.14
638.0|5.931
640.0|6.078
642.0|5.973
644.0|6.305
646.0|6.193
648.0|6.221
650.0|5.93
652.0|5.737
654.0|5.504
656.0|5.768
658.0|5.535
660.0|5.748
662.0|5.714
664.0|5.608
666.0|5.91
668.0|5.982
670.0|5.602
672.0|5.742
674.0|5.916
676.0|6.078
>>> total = 4.57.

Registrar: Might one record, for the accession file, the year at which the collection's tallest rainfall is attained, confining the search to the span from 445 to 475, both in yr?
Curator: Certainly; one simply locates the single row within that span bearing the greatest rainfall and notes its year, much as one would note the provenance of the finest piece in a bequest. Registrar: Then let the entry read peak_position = 448.0 yr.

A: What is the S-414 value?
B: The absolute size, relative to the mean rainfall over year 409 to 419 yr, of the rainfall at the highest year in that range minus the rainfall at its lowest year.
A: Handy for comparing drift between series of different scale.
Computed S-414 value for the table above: 0.063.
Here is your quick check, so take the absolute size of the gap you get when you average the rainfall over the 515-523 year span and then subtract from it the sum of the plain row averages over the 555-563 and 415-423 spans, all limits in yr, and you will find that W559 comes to 7.47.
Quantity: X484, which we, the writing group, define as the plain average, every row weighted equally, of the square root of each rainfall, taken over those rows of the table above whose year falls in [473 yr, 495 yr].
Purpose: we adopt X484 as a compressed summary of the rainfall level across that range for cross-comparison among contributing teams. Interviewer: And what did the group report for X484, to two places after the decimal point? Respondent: 2.67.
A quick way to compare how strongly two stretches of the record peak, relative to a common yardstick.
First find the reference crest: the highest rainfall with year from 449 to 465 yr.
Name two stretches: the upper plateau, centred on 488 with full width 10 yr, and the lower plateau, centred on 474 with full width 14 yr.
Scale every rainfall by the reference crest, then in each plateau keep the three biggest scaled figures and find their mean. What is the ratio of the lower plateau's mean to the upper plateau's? 0.97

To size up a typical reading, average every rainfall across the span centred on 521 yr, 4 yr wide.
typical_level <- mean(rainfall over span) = 5.2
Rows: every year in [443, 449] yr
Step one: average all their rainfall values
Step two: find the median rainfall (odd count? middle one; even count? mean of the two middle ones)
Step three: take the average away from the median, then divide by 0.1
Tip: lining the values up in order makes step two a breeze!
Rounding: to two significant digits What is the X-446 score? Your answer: -1.1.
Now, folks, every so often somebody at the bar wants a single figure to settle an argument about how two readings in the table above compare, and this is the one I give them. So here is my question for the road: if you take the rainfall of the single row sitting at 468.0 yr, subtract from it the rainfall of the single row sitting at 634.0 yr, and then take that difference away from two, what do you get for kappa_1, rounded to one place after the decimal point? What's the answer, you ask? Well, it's 0.5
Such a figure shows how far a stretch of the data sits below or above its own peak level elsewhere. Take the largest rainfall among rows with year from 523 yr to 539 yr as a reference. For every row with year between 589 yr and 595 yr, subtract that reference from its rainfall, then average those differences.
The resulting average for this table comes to 0.6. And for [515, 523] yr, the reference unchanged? -0.2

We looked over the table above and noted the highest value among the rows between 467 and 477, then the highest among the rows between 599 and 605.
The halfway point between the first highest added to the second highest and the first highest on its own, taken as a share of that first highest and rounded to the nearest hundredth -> 1.45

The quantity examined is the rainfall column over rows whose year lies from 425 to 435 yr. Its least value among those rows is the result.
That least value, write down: 7.428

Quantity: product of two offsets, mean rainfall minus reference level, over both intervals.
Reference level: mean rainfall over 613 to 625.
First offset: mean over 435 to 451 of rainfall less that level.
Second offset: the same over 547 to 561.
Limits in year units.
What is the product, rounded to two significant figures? -1.1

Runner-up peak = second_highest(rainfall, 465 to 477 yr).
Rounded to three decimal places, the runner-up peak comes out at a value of 7.412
